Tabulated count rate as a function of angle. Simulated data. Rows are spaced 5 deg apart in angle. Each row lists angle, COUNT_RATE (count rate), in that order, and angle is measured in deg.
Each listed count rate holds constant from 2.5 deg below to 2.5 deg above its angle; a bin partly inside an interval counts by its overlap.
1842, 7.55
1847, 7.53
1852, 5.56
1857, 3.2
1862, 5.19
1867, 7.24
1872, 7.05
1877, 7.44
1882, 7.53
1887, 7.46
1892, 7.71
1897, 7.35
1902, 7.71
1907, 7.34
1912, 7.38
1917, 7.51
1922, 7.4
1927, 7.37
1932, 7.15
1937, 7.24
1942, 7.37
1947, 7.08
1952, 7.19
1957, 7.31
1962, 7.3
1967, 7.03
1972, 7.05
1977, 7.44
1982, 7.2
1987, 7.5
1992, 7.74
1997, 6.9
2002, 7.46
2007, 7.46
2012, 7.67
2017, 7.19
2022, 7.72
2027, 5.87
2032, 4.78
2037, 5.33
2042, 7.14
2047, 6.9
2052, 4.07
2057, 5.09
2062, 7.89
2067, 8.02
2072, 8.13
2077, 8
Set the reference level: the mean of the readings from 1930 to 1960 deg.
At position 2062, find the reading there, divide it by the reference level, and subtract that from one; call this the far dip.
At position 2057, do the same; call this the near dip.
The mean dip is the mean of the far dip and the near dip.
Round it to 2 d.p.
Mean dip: 0.10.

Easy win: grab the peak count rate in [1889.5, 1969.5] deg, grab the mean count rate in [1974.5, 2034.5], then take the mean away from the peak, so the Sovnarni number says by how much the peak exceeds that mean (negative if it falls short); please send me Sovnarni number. 0.63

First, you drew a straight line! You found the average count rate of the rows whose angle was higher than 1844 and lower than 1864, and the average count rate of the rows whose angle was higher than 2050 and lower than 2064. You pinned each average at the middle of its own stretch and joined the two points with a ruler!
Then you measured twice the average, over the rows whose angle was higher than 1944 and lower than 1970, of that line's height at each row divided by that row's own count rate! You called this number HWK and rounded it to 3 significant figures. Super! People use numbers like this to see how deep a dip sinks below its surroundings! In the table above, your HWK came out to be 1.54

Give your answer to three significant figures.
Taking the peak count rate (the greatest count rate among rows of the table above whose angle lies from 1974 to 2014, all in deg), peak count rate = 7.74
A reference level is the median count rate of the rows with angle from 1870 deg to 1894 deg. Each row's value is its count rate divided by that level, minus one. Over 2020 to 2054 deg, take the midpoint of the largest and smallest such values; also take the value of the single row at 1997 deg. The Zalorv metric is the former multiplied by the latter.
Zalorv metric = 0.0157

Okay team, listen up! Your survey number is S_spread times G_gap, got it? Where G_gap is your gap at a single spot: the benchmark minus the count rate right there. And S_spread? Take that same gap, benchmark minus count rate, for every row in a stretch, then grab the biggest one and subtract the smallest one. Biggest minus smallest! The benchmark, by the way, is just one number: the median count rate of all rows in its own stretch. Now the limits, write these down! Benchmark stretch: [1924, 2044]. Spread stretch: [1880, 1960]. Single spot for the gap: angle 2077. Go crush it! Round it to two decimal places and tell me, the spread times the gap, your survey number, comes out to -0.49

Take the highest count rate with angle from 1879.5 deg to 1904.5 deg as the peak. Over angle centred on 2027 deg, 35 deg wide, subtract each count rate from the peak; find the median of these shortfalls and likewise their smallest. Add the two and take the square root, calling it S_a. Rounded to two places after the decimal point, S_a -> 0.75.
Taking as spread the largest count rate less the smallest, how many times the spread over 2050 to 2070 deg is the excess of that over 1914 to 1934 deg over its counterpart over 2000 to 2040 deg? -0.65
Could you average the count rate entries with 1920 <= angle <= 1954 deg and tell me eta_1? 7.26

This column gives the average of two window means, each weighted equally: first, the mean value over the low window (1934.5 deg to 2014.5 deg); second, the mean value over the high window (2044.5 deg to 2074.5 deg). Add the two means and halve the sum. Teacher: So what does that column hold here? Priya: 7.00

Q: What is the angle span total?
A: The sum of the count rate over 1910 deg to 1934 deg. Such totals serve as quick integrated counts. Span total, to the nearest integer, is 37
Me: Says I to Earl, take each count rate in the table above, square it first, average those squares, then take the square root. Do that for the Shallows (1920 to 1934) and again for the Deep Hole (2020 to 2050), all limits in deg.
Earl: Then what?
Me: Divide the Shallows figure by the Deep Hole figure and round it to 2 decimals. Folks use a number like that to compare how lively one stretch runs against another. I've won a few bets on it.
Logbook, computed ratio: 1.15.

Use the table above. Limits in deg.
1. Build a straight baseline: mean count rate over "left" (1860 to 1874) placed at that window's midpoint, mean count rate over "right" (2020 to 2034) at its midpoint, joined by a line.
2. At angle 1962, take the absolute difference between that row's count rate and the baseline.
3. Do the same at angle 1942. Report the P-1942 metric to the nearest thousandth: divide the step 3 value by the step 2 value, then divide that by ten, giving 0.102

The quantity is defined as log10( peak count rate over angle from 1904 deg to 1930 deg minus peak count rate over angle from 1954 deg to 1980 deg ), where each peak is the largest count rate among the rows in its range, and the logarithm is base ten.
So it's -1.15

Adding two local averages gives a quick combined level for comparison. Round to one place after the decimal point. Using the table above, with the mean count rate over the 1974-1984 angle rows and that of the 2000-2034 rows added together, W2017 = 14.2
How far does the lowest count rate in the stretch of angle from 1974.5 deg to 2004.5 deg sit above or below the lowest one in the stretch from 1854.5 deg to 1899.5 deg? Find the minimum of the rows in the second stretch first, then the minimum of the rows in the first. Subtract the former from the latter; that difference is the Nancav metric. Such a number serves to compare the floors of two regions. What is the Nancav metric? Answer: 3.7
